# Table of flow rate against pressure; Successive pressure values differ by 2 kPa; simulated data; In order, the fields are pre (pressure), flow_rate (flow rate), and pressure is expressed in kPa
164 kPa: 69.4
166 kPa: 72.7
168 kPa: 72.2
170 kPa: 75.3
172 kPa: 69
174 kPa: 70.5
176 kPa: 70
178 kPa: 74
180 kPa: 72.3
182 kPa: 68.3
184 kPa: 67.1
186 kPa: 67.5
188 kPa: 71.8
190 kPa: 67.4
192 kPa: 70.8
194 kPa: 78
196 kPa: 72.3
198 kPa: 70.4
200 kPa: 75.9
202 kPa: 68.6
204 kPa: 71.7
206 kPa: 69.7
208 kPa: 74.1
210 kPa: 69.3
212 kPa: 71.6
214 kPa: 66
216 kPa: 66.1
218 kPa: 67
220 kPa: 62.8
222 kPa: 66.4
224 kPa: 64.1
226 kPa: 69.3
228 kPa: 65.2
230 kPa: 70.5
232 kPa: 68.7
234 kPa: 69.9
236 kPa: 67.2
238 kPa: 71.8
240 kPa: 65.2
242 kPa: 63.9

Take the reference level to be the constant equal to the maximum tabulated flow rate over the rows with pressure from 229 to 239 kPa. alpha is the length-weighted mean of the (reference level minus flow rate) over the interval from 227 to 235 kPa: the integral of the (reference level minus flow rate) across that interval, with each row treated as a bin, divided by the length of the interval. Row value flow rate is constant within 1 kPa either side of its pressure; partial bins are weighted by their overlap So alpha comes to 3.2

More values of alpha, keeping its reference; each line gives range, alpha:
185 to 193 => 2.4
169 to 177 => 0.6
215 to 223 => 6.2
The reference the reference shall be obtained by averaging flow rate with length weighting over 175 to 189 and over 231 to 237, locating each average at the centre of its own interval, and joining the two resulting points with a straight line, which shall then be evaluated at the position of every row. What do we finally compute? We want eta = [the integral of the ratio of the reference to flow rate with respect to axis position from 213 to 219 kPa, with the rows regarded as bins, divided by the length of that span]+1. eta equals 2.04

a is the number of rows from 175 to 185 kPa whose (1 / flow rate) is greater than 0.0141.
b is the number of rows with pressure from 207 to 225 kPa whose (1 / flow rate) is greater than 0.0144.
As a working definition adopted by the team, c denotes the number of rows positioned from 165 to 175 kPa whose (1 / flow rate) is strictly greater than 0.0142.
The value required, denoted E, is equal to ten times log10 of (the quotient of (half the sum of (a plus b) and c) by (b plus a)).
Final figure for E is -2.6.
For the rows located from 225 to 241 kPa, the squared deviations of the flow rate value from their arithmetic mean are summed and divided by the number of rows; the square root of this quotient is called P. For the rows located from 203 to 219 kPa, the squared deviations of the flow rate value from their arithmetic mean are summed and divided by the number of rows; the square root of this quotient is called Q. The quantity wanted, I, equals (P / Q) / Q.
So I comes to 0.30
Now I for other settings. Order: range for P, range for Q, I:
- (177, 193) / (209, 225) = 0.37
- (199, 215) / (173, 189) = 0.56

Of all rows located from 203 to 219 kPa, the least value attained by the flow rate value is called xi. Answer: 66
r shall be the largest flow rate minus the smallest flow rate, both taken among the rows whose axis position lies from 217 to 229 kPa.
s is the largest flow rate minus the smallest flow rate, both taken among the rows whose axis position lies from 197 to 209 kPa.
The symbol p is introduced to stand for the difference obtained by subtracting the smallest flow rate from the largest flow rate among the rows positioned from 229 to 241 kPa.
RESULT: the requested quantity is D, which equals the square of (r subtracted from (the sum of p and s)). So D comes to 55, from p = 6.60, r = 6.5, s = 7.3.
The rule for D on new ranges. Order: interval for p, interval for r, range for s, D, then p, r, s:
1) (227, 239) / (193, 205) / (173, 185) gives 17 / 6.60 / 9.4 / 6.9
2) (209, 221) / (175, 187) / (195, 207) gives 85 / 8.80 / 6.9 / 7.3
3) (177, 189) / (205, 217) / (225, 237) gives 17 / 6.90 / 8.1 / 5.3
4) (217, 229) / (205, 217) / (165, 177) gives 22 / 6.50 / 8.1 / 6.3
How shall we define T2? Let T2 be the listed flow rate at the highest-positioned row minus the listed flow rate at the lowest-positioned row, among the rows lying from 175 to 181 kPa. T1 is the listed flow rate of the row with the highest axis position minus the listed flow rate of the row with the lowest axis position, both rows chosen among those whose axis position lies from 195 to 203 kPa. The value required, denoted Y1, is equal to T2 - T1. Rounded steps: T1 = -3.7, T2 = 2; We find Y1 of 6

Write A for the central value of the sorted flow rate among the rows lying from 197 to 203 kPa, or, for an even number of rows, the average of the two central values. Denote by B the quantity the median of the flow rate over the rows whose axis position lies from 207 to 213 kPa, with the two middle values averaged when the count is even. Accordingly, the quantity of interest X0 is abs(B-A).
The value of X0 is 1.2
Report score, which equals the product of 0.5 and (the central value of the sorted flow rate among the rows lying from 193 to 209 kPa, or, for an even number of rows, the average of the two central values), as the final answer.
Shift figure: 36.0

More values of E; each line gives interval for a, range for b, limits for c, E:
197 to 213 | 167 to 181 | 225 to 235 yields -0.5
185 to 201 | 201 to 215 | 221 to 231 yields -1.0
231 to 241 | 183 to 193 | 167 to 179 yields -1.9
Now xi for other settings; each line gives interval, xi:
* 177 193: 67.1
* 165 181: 69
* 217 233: 62.8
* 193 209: 68.6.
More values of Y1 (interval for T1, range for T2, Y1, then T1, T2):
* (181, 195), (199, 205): -14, 9.7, -4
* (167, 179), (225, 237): -4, 1.8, -2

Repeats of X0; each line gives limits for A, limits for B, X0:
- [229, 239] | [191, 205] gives 1.8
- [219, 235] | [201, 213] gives 3.1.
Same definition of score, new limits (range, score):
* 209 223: 33.2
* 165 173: 36.2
